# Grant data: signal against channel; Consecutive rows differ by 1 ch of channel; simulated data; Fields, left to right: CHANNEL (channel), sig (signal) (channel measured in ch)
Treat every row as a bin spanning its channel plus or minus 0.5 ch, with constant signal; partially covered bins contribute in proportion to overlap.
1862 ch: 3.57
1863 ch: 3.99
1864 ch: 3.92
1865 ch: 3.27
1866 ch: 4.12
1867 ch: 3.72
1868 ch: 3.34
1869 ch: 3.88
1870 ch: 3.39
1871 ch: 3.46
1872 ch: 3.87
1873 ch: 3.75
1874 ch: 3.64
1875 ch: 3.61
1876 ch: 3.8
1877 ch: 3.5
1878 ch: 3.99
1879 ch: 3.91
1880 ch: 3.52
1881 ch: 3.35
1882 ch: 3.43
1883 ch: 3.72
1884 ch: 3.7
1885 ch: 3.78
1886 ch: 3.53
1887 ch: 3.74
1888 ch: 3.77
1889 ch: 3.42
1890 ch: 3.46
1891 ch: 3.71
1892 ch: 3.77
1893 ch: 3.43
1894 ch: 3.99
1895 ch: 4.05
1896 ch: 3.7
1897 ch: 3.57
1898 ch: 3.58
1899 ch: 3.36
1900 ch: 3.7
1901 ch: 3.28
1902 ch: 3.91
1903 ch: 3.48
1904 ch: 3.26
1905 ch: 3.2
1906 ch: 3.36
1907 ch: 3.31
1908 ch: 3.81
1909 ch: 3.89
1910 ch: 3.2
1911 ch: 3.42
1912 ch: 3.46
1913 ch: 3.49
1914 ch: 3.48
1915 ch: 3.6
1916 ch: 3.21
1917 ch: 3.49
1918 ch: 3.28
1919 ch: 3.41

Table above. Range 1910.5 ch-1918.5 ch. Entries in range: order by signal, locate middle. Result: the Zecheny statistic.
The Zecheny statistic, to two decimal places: 3.47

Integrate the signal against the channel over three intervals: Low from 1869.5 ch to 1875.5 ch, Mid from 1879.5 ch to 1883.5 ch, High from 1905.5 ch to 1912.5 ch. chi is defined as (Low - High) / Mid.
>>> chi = -0.19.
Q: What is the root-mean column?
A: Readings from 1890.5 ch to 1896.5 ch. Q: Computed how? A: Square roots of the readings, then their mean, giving 1.94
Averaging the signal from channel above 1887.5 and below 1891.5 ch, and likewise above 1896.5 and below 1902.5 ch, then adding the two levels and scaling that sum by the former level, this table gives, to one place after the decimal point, 25.7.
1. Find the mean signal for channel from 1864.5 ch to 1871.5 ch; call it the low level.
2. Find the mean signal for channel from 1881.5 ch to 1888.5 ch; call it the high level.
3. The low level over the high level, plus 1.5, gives 2.48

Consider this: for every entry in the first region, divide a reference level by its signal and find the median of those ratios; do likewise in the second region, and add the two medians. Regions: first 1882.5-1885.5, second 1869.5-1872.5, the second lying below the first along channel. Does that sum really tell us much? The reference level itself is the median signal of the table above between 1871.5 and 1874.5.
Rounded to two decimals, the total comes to 2.09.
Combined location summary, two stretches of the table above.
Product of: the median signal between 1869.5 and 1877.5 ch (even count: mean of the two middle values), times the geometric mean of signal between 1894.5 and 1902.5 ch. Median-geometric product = 13.2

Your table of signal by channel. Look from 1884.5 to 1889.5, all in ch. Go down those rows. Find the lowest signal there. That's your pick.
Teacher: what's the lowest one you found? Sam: 3.42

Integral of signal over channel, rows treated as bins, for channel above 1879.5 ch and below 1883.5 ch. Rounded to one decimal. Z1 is 14.0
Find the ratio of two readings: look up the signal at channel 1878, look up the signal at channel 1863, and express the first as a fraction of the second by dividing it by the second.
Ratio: 1.00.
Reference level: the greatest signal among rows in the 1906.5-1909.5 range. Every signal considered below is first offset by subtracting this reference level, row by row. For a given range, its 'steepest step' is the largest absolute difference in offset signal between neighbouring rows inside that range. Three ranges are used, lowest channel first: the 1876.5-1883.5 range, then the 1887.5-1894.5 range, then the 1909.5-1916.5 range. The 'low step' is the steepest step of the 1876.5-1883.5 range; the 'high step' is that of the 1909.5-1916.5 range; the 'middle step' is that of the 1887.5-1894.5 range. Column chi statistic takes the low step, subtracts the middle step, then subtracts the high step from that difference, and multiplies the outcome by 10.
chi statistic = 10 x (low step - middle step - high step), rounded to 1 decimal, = -4.6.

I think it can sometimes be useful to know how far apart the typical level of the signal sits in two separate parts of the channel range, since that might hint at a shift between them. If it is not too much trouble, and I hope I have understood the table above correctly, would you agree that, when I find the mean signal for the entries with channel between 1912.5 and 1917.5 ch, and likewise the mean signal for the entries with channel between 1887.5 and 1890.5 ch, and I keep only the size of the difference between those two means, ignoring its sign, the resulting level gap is 0.10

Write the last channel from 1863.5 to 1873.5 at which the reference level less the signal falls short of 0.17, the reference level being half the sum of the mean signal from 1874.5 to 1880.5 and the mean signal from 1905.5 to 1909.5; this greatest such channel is 1873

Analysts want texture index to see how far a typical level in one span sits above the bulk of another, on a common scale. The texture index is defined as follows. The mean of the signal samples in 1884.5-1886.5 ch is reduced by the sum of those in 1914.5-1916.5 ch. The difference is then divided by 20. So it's -0.158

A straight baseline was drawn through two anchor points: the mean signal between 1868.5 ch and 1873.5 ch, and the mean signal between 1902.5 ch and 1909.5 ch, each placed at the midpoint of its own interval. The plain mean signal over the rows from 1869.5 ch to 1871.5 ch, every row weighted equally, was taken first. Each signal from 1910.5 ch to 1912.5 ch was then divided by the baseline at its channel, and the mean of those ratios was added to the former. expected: 4.42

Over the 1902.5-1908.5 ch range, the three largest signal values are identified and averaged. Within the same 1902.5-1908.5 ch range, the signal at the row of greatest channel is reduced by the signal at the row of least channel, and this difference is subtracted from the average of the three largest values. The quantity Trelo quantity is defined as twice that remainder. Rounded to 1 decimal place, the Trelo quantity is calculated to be 6.4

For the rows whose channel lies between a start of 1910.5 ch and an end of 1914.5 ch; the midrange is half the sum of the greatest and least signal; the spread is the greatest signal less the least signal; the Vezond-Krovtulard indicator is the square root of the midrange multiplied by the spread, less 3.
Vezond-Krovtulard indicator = -2.51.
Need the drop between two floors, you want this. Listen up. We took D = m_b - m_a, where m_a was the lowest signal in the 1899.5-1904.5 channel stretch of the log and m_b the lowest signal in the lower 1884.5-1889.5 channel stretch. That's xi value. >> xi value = 0.2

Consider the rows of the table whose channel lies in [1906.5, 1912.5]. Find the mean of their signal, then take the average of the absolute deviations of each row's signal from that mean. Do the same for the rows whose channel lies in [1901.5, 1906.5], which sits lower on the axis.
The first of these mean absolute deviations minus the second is 0.021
